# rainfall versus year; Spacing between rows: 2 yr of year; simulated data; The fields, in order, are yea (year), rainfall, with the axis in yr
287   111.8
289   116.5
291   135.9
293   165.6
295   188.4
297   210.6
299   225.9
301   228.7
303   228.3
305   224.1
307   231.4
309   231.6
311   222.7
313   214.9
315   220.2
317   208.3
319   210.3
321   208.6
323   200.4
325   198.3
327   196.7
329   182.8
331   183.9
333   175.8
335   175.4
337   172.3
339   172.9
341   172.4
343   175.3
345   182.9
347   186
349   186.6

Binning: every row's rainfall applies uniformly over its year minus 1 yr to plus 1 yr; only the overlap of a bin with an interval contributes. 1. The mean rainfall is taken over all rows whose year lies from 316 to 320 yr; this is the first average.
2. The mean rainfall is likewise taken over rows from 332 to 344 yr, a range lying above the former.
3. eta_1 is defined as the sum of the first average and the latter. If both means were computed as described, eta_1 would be 383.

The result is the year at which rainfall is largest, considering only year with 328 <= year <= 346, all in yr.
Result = 331 yr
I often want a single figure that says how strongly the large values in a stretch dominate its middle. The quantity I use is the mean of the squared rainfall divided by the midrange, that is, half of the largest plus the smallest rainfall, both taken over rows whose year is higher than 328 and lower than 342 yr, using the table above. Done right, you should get 175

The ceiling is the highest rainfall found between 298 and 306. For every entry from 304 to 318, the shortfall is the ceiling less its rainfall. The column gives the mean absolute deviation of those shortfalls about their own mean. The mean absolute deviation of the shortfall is 6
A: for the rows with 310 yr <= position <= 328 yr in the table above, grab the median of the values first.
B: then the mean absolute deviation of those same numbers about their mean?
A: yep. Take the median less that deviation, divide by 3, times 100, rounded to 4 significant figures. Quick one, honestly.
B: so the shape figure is 6714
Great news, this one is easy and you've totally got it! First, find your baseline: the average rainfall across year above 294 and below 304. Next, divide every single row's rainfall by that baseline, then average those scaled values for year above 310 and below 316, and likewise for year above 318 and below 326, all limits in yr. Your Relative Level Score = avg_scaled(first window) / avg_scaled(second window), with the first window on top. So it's 1.07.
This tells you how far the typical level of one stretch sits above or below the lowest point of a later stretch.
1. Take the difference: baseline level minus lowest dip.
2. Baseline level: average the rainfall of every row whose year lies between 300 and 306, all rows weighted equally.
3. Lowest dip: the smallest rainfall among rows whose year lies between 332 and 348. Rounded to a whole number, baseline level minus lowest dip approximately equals 55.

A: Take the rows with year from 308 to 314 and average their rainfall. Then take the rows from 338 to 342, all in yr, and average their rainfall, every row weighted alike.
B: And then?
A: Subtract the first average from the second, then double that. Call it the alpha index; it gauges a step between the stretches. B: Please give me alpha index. -101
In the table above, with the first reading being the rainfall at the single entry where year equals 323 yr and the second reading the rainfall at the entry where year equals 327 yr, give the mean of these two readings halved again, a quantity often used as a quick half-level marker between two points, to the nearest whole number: 99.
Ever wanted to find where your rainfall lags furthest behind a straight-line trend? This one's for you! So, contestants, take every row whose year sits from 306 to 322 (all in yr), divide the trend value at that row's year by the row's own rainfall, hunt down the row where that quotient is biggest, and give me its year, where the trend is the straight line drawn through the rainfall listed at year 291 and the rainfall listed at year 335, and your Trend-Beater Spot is 321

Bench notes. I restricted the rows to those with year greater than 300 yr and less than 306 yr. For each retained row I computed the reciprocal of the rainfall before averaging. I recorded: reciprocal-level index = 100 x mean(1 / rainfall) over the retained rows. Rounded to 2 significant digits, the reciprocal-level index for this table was 0.44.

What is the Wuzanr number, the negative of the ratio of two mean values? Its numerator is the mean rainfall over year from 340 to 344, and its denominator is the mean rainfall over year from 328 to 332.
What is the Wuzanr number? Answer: -0.948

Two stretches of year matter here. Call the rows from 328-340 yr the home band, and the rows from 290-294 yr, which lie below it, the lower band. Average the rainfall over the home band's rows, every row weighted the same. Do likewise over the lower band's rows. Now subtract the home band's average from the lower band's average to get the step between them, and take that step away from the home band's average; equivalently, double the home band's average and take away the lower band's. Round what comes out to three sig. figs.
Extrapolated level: 204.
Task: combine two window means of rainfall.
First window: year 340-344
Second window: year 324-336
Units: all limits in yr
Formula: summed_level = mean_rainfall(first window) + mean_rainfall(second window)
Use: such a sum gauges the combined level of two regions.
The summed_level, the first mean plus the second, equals 359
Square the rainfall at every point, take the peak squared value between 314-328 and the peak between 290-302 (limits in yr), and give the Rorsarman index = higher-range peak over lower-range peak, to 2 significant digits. 0.93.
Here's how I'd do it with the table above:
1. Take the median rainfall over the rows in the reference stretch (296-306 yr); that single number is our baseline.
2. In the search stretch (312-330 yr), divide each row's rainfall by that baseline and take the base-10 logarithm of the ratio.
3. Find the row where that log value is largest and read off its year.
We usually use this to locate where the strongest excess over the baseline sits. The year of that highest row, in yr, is 315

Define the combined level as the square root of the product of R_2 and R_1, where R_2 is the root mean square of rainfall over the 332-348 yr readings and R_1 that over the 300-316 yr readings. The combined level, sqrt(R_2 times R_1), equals 200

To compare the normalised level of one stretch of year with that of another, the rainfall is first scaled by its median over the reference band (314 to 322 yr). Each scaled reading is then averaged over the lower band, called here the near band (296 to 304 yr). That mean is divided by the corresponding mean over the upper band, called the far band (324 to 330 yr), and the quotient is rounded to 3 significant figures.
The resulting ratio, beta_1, 1.16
